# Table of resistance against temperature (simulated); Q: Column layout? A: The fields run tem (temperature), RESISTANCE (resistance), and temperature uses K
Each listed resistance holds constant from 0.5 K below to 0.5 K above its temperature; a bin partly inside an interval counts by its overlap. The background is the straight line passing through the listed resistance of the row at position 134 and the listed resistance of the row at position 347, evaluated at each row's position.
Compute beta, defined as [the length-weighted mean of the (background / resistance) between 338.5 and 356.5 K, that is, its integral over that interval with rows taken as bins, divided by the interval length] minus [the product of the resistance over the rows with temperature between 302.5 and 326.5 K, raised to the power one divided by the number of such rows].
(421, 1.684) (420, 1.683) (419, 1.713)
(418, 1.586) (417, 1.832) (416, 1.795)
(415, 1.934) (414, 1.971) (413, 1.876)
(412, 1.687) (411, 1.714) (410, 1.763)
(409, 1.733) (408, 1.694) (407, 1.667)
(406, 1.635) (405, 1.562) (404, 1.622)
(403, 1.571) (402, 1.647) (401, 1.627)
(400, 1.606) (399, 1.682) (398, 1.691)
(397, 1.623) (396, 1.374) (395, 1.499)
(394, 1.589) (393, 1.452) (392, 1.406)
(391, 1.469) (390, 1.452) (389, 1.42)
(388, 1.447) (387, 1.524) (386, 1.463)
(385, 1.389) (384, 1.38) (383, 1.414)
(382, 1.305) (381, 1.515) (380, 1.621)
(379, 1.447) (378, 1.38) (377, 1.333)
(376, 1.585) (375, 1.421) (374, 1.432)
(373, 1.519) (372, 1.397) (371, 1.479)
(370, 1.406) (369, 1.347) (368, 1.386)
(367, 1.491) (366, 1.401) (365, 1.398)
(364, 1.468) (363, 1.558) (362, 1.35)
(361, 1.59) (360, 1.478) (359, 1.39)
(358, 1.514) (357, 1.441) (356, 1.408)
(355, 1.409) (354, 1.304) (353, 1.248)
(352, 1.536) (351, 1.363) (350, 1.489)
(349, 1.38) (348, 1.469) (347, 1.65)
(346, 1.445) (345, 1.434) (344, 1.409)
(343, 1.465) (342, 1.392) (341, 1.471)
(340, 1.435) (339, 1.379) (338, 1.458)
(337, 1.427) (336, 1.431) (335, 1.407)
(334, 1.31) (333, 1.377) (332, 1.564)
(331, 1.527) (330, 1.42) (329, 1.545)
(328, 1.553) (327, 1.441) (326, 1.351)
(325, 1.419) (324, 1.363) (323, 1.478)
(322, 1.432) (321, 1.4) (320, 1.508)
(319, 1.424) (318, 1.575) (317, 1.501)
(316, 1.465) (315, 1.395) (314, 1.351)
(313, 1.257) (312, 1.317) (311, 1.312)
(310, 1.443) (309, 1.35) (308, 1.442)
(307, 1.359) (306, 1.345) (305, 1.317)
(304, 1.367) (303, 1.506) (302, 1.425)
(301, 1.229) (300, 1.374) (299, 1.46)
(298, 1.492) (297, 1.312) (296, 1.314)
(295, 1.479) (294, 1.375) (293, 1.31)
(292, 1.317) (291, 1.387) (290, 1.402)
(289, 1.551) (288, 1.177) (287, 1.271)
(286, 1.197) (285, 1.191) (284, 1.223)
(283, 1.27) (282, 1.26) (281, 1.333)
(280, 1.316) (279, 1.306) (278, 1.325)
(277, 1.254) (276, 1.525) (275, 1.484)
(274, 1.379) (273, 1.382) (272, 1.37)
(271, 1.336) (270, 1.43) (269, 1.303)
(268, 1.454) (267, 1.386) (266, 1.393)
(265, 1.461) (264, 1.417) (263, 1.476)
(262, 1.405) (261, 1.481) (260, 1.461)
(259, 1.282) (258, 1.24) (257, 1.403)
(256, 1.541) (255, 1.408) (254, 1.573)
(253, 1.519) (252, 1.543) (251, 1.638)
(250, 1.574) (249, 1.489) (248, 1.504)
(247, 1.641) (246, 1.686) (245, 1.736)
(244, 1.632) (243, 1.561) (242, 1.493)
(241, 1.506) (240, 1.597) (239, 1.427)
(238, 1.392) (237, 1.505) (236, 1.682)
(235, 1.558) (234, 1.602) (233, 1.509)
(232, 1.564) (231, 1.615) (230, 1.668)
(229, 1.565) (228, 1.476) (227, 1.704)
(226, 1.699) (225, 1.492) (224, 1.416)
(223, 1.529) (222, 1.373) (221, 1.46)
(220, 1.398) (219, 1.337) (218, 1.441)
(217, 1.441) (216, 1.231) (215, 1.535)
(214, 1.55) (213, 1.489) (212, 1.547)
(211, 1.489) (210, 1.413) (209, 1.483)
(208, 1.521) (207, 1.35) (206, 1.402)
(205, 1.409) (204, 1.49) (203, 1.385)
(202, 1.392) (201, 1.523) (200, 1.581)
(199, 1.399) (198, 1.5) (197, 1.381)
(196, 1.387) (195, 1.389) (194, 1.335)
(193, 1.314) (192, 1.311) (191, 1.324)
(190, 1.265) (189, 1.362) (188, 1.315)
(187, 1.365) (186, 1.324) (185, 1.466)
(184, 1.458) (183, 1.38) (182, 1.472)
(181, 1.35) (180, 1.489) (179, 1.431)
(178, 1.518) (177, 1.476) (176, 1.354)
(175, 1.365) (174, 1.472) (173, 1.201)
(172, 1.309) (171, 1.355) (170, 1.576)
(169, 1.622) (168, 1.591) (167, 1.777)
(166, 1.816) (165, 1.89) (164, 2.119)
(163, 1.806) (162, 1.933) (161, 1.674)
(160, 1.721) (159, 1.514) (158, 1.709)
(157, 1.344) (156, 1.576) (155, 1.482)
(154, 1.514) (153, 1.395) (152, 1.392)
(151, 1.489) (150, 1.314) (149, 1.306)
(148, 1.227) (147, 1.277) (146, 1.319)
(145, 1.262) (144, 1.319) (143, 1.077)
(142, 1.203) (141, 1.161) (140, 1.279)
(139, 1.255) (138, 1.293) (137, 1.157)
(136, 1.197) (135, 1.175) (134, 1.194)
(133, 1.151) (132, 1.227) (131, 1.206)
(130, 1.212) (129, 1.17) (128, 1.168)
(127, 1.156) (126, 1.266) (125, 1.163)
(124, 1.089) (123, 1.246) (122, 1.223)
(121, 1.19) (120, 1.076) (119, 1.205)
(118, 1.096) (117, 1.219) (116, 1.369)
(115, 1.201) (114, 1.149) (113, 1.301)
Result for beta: -0.24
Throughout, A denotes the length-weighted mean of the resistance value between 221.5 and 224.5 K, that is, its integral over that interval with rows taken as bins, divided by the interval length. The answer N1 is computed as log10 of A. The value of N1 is 0.158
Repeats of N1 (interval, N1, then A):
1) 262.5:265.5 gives 0.162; 1.45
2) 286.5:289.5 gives 0.125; 1.33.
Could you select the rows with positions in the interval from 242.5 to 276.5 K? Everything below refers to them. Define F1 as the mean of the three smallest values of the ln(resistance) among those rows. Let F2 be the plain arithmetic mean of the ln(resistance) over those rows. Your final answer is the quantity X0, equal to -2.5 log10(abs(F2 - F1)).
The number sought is 2.1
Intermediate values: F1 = 0.243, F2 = 0.385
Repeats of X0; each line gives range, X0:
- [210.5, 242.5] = 2.2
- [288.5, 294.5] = 3.5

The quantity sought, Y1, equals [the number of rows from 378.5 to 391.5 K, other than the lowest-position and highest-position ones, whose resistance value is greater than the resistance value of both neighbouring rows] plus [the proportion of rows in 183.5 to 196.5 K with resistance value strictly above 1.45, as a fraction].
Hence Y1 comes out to 3.2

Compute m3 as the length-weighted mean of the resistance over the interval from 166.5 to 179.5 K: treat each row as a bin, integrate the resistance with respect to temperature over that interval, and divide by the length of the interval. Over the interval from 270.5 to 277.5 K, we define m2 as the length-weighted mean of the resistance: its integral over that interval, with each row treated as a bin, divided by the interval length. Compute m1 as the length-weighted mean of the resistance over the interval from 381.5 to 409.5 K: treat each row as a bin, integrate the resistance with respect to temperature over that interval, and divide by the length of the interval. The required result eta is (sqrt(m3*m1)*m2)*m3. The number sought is 3.1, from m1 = 1.53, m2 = 1.39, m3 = 1.47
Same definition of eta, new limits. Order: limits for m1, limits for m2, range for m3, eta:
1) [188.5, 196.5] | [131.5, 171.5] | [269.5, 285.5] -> 2.6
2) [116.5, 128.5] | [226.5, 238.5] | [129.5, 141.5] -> 2.3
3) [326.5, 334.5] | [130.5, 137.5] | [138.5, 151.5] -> 2.1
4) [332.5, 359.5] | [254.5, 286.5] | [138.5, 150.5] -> 2.3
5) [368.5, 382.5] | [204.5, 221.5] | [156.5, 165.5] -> 4.0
